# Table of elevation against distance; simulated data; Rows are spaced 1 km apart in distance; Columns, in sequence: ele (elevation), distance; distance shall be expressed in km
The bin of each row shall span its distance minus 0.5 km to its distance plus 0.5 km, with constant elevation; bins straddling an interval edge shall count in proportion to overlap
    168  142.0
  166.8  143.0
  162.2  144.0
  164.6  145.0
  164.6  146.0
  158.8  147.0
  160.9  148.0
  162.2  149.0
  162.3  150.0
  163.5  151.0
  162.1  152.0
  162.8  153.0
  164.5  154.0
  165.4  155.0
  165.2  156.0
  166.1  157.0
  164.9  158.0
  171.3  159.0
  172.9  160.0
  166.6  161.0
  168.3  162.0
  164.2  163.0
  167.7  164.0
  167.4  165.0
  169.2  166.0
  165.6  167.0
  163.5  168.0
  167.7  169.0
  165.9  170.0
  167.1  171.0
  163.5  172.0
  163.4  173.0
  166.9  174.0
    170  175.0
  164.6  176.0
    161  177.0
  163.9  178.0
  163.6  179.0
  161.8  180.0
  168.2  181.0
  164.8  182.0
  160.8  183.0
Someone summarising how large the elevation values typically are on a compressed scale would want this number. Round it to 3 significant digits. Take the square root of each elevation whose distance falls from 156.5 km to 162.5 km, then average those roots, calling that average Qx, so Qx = 13.0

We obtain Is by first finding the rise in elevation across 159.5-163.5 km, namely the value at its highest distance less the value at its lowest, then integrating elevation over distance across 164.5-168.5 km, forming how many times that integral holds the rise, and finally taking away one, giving -78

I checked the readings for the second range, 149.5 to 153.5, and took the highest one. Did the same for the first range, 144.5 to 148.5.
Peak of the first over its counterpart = 1.01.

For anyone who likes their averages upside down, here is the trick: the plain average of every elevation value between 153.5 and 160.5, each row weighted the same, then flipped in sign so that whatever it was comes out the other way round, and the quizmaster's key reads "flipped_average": -167.2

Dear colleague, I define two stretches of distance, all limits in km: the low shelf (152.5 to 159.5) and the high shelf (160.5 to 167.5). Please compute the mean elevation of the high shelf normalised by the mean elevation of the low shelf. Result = 1.01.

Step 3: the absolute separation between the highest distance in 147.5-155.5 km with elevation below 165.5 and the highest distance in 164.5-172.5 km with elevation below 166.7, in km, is 17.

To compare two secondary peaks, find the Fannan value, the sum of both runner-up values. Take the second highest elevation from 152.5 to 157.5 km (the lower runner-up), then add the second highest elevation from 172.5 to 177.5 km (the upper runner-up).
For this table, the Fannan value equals 332.3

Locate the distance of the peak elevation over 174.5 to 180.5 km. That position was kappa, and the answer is 175.0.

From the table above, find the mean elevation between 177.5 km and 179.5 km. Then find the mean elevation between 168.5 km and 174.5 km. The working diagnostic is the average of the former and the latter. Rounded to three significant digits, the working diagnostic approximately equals 165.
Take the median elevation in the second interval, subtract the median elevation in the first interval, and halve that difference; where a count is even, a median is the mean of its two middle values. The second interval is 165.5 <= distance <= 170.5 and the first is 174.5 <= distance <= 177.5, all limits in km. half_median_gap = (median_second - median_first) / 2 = 0.65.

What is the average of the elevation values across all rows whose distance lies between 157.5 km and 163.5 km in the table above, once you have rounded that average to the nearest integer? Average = 168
